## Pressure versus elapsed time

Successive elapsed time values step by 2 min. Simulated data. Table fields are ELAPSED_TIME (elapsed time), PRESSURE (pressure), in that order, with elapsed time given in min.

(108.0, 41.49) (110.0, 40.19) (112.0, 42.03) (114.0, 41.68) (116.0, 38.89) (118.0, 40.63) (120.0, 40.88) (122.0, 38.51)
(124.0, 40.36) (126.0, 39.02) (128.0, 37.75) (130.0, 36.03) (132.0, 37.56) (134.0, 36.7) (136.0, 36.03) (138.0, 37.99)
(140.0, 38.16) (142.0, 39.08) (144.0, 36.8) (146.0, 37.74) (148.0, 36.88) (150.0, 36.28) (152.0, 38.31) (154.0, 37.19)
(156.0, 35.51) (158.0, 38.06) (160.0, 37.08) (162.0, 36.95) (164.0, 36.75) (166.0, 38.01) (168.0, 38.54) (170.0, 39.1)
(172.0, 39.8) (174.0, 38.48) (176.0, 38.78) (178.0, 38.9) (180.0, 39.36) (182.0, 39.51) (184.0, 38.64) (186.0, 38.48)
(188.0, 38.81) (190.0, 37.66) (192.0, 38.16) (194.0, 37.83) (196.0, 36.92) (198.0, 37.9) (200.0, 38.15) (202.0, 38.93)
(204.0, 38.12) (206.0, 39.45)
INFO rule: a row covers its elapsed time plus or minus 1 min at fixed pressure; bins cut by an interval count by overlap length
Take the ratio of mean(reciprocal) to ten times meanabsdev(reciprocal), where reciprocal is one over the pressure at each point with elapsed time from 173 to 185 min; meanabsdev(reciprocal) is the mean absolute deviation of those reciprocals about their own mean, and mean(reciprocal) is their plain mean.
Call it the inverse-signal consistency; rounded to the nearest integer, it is 12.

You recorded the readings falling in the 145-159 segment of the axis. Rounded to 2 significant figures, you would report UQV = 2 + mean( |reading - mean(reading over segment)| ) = 2.8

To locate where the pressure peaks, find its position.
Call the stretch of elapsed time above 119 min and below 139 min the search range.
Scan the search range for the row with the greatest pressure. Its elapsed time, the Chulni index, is 120.0 min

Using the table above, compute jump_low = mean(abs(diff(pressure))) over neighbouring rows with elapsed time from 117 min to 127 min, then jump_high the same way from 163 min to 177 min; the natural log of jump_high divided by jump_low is -0.62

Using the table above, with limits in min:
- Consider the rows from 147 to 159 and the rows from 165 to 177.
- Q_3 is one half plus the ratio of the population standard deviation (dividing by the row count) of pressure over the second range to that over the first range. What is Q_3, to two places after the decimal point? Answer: 1.08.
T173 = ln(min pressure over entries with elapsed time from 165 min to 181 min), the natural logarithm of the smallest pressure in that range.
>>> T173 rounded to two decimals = 3.64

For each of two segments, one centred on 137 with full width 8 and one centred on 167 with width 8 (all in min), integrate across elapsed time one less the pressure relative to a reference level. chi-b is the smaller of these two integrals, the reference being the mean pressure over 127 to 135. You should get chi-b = -0.24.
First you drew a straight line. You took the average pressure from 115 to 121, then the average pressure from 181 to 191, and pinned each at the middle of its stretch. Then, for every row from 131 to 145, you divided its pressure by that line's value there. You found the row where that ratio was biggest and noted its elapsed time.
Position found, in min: 142.0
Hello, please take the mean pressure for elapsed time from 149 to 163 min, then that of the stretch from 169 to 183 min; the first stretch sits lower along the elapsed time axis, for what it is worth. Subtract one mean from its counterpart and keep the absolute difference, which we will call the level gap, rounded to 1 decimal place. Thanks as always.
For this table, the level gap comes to 2.1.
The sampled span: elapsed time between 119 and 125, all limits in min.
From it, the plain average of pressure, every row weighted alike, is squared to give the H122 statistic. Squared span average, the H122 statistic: 1593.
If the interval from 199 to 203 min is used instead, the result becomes 1485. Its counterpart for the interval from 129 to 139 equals 1359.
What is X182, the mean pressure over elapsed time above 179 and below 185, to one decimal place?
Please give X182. 39.2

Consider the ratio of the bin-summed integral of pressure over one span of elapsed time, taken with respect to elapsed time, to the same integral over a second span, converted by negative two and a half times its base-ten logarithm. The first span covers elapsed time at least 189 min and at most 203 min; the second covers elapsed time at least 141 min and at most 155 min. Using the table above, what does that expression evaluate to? -0.013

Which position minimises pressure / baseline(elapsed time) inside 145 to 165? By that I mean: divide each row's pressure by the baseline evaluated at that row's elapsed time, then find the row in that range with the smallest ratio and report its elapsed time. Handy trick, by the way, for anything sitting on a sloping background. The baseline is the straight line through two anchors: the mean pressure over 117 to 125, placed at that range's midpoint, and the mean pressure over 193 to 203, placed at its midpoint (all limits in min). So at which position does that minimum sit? 156.0 min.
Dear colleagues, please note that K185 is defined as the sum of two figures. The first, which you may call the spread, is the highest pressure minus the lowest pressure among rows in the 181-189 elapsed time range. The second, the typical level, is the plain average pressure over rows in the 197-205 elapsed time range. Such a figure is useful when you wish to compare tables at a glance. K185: 39.3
